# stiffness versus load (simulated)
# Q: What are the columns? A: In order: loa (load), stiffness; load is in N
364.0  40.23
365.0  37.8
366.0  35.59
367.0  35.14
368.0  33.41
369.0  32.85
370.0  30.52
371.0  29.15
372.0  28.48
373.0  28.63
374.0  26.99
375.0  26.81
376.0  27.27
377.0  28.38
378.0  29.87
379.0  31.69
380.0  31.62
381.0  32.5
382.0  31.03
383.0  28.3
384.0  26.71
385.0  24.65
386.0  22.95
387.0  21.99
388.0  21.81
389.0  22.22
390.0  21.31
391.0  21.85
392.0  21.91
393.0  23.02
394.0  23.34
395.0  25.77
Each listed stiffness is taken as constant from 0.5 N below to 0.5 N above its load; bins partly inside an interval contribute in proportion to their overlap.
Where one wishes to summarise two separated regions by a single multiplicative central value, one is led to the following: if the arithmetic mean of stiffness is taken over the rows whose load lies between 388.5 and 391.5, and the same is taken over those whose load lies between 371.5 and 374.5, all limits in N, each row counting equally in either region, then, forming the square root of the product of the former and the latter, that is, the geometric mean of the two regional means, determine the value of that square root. 25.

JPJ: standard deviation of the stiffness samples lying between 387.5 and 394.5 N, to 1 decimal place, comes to 0.7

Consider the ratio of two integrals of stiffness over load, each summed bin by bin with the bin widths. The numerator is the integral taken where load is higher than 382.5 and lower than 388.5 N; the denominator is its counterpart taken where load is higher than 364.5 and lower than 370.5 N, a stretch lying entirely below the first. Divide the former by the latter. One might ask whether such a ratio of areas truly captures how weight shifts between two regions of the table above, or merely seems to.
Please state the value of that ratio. 0.71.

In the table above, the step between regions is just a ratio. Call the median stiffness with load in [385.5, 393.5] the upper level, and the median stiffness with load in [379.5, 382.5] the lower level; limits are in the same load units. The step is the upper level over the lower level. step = 0.69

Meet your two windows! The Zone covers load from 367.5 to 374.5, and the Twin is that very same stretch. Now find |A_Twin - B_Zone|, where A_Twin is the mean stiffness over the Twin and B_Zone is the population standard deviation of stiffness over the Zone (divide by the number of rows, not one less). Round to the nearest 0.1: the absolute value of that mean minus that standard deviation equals 27.8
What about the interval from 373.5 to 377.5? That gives 26.8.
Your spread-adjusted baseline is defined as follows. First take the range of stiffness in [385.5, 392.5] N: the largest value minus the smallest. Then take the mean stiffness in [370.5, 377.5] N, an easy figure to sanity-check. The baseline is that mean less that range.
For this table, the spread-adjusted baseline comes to 26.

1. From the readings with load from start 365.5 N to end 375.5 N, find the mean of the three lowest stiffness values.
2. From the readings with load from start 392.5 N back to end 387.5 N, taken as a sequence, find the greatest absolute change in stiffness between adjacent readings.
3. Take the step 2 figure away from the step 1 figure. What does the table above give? 26.5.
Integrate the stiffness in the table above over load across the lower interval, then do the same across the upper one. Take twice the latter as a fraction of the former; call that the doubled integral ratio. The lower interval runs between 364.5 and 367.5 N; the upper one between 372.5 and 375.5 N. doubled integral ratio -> 1.52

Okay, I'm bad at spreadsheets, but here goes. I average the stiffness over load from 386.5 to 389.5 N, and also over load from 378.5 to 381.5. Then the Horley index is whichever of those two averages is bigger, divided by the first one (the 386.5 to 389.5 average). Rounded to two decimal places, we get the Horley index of 1.45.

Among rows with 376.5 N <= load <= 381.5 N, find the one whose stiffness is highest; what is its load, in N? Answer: 381.0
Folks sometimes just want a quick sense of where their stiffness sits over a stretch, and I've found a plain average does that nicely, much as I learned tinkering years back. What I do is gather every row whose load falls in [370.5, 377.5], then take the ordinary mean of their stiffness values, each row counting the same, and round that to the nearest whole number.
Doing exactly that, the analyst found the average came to 28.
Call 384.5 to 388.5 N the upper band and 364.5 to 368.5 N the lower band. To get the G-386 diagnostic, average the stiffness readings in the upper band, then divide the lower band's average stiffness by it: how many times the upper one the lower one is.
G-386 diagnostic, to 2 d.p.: 1.55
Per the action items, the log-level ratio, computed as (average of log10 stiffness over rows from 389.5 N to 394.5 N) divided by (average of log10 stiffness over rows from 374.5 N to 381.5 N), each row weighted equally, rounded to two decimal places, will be 0.92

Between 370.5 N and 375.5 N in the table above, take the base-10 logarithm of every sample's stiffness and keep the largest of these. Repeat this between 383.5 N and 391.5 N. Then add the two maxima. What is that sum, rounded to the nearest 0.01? 2.89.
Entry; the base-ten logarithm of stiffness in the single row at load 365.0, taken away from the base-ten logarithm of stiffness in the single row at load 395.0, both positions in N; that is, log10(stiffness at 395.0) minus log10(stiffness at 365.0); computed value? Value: -0.17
